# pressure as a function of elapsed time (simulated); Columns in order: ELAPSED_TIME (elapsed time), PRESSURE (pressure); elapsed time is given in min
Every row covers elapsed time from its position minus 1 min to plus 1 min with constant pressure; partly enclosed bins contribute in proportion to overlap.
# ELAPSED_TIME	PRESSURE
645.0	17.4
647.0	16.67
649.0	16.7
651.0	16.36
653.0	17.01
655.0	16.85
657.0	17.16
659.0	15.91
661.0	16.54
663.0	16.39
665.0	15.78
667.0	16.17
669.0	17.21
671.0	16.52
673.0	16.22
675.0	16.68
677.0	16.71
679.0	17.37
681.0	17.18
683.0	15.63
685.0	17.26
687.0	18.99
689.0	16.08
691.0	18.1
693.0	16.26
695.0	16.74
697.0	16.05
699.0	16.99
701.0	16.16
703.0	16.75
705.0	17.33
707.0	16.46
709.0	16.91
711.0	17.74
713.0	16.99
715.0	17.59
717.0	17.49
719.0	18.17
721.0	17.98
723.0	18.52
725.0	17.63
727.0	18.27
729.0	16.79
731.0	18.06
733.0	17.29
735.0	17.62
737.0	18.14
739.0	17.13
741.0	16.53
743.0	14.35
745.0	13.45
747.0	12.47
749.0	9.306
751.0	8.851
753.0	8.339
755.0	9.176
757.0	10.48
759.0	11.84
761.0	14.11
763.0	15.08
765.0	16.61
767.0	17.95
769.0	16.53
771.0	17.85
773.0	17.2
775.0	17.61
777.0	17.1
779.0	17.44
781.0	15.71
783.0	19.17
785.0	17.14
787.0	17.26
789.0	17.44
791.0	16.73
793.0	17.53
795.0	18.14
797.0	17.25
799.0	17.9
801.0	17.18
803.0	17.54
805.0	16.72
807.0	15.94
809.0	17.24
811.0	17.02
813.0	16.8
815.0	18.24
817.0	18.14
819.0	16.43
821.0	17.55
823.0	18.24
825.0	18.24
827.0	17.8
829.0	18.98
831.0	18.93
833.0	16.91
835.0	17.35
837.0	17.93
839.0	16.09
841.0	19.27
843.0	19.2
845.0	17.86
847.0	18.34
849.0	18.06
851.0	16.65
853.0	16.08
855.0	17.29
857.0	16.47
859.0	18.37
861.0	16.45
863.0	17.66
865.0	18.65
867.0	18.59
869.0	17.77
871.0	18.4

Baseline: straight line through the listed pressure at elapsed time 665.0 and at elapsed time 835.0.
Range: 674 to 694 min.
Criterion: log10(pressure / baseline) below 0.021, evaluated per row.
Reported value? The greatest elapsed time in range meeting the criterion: 693.0 min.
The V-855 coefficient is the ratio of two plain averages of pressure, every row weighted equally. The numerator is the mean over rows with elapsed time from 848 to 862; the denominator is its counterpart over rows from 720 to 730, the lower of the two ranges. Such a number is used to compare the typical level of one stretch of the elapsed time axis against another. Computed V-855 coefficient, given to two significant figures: 0.96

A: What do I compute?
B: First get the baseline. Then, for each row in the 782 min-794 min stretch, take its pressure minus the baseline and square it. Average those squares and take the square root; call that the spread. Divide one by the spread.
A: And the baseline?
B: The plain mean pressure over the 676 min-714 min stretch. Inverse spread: 1.02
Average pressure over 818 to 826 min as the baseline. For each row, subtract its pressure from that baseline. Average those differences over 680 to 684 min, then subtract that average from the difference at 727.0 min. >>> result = -1.9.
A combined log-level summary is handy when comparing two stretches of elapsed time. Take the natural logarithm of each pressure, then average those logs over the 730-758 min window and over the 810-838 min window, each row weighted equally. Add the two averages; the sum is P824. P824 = 5.5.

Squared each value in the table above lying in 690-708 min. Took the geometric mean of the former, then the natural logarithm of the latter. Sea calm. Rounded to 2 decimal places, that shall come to 5.64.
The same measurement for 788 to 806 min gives 5.71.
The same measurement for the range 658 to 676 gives 5.59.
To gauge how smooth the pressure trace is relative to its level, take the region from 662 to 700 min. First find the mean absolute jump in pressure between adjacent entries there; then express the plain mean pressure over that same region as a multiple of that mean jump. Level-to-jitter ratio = 17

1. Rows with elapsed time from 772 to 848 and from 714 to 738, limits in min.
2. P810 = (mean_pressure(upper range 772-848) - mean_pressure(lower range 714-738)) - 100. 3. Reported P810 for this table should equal -100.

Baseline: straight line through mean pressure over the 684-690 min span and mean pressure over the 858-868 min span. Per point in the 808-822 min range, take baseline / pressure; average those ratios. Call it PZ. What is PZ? 1.03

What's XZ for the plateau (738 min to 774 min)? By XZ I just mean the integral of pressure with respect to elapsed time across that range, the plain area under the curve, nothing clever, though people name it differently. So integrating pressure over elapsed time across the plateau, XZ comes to 495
